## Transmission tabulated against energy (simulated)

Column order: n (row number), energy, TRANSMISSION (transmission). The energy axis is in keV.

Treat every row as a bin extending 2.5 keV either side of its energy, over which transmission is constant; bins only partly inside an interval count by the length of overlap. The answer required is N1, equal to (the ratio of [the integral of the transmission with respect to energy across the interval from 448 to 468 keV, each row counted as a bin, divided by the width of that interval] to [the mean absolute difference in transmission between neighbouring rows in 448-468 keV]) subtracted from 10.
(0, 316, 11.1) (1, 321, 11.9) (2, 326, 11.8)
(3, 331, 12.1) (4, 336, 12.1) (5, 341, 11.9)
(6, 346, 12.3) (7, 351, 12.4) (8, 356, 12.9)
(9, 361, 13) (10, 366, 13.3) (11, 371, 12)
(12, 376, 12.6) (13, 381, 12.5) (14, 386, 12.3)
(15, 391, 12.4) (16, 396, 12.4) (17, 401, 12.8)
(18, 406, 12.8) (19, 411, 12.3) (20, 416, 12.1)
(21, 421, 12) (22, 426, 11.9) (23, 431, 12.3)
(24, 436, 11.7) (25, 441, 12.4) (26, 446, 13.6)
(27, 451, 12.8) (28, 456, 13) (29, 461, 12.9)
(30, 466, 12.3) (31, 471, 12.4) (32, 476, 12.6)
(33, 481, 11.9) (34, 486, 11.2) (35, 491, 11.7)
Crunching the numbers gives -32.6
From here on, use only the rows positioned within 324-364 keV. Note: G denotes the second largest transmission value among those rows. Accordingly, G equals 12.9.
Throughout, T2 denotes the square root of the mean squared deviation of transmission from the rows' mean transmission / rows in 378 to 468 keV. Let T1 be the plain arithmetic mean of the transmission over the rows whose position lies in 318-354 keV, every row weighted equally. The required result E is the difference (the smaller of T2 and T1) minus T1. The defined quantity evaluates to -11.63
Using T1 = 12.07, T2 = 0.44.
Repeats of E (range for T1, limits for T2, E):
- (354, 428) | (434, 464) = -11.90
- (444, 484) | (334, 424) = -12.31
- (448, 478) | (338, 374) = -12.17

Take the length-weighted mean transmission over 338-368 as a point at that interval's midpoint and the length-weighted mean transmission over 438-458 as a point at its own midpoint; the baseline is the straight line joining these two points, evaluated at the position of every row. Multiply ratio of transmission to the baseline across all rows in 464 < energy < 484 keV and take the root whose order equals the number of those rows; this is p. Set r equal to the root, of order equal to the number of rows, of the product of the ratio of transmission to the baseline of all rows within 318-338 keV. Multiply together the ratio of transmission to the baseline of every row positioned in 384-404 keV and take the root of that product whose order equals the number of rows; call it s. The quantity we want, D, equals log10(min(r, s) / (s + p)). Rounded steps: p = 0.946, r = 0.96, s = 0.98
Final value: -0.304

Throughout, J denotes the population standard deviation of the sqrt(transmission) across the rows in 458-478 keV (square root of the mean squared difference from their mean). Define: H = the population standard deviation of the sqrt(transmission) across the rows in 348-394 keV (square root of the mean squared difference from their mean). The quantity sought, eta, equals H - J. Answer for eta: 0.02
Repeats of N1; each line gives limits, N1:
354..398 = -27.3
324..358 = -38.8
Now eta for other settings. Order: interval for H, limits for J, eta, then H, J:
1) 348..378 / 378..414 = 0.03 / 0.060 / 0.028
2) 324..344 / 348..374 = -0.05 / 0.019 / 0.065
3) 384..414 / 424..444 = -0.01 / 0.030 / 0.041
